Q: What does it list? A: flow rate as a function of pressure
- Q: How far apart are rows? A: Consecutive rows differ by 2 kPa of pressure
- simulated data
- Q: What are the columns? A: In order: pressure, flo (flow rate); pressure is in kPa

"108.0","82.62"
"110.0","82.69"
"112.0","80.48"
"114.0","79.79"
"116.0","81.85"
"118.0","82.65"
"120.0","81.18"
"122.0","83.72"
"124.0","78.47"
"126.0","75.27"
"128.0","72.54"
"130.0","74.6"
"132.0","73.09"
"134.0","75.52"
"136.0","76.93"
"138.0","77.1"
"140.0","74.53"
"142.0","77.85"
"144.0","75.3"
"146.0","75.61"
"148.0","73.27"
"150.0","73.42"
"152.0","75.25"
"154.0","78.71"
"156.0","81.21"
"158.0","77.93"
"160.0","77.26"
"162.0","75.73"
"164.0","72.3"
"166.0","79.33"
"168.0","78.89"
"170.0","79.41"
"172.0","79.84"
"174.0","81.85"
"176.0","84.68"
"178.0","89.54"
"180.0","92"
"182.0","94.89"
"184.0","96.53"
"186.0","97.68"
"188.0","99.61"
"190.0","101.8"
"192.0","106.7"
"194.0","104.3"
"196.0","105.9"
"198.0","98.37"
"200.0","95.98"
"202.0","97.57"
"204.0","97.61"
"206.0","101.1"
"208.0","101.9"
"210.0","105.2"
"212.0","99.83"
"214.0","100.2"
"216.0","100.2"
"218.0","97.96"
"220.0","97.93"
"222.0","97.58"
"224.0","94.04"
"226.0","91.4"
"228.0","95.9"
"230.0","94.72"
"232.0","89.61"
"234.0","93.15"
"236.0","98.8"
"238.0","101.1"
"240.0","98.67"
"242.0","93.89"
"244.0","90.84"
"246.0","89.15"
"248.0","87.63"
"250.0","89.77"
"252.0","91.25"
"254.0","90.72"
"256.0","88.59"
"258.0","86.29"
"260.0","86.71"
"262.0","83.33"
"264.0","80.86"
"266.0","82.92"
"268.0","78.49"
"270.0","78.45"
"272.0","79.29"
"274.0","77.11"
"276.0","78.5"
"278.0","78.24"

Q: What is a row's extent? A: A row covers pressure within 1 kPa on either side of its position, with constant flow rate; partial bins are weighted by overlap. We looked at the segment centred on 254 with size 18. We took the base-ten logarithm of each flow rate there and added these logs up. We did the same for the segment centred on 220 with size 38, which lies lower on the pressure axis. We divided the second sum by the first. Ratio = 2.2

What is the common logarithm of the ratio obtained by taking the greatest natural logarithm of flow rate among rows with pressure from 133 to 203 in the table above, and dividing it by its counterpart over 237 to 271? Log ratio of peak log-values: 0.0050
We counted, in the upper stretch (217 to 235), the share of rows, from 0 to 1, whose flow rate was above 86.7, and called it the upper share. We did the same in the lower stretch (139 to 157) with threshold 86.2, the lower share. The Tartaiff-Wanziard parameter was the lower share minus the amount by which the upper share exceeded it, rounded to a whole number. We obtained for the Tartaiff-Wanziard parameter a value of -1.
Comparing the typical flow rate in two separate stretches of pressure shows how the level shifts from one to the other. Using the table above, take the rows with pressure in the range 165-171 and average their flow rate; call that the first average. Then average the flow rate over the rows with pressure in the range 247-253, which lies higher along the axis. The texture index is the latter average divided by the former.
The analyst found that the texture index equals 1.1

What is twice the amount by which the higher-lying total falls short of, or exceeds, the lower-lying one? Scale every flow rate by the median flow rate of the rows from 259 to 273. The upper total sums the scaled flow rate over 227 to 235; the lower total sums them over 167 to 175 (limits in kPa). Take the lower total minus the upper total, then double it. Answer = -1.3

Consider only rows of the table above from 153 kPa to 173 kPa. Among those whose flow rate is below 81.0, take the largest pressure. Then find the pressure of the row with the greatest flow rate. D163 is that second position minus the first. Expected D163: -16 kPa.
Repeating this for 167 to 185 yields 12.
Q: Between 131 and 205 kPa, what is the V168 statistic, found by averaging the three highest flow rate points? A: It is 106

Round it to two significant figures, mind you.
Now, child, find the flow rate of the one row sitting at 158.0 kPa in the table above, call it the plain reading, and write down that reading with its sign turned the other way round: -78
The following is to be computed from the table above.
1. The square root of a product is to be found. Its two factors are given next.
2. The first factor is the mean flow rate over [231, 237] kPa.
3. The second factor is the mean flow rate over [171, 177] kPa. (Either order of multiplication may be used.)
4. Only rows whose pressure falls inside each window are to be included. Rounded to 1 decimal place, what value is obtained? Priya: 87.8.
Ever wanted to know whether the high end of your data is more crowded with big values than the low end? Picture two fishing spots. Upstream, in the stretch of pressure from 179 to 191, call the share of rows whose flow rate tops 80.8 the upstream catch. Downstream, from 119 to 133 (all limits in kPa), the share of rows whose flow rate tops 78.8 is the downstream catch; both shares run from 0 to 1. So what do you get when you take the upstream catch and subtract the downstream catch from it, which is 0.71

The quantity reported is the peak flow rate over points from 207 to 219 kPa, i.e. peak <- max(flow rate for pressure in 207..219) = 105.2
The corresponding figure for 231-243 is 101.1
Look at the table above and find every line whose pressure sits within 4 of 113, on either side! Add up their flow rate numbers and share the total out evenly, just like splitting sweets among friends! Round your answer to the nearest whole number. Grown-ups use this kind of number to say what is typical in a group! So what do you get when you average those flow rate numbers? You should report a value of 81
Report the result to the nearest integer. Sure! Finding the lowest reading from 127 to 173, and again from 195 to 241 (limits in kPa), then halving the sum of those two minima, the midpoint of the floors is 81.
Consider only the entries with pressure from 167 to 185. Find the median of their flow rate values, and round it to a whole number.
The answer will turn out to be 85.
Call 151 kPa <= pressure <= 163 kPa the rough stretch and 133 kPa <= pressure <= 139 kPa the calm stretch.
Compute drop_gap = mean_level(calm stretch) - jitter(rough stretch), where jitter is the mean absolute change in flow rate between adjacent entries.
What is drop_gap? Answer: 74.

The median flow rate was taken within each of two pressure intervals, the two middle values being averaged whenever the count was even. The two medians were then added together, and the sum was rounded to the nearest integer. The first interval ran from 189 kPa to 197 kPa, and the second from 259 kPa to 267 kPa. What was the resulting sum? 188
